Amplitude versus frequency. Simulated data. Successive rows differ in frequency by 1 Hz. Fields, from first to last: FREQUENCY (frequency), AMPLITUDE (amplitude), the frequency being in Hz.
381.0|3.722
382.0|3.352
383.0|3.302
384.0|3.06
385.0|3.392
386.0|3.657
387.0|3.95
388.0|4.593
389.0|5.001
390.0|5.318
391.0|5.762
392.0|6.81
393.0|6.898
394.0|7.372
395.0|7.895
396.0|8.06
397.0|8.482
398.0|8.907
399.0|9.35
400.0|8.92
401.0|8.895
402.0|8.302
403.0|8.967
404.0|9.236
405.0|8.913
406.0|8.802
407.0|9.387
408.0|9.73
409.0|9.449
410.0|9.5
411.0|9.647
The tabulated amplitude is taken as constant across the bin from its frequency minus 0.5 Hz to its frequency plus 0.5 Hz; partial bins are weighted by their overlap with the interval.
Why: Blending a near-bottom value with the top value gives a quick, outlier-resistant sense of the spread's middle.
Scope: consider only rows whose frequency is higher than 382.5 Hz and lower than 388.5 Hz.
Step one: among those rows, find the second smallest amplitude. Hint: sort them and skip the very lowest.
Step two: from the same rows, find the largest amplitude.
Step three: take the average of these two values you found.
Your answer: 4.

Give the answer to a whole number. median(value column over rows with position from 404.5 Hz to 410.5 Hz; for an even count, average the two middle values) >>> 9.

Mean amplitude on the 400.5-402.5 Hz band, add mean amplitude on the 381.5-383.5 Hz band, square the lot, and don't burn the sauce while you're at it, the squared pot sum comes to 142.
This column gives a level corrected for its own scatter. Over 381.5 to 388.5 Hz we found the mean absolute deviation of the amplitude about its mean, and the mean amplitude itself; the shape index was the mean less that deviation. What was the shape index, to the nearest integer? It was 3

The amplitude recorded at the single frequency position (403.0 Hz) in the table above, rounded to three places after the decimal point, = 8.967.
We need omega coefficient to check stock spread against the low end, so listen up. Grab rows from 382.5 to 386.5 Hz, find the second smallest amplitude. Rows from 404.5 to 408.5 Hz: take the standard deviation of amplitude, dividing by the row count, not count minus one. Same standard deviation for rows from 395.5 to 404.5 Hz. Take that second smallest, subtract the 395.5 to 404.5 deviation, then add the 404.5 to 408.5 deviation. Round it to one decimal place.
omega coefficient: 3.3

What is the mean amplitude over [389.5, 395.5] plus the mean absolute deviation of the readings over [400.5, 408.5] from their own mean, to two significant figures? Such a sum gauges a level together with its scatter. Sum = 7.0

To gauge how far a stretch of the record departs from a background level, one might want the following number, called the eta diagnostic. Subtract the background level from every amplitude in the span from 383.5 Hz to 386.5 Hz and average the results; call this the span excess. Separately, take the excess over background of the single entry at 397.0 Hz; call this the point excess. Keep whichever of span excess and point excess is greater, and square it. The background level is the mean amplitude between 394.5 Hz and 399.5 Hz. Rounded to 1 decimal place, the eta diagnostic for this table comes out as 0.0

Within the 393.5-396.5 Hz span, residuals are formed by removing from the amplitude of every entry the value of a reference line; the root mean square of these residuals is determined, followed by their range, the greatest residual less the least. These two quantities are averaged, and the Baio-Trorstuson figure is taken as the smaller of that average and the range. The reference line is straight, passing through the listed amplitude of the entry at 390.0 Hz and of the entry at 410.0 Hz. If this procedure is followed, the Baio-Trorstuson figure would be 0.31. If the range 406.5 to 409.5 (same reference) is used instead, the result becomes 0.49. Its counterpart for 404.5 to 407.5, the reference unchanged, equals 0.38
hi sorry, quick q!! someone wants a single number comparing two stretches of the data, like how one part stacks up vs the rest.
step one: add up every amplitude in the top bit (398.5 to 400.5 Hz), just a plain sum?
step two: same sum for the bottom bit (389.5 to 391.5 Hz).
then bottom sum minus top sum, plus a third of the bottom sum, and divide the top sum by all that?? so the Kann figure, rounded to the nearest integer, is -5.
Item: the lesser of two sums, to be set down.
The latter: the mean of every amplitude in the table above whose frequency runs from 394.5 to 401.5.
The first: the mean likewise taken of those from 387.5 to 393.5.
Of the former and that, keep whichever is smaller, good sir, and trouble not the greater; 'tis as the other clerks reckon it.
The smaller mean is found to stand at 5.7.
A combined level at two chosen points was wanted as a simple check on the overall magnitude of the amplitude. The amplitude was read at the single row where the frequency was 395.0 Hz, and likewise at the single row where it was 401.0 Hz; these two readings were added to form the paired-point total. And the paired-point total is 16.8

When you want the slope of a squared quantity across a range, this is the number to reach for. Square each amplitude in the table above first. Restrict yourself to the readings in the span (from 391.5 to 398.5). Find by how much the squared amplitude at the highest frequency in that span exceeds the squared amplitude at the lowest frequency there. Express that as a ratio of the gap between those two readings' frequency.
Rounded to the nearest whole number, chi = 5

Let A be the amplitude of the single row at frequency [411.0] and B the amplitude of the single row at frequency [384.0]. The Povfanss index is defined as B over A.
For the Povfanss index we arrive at 0.3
